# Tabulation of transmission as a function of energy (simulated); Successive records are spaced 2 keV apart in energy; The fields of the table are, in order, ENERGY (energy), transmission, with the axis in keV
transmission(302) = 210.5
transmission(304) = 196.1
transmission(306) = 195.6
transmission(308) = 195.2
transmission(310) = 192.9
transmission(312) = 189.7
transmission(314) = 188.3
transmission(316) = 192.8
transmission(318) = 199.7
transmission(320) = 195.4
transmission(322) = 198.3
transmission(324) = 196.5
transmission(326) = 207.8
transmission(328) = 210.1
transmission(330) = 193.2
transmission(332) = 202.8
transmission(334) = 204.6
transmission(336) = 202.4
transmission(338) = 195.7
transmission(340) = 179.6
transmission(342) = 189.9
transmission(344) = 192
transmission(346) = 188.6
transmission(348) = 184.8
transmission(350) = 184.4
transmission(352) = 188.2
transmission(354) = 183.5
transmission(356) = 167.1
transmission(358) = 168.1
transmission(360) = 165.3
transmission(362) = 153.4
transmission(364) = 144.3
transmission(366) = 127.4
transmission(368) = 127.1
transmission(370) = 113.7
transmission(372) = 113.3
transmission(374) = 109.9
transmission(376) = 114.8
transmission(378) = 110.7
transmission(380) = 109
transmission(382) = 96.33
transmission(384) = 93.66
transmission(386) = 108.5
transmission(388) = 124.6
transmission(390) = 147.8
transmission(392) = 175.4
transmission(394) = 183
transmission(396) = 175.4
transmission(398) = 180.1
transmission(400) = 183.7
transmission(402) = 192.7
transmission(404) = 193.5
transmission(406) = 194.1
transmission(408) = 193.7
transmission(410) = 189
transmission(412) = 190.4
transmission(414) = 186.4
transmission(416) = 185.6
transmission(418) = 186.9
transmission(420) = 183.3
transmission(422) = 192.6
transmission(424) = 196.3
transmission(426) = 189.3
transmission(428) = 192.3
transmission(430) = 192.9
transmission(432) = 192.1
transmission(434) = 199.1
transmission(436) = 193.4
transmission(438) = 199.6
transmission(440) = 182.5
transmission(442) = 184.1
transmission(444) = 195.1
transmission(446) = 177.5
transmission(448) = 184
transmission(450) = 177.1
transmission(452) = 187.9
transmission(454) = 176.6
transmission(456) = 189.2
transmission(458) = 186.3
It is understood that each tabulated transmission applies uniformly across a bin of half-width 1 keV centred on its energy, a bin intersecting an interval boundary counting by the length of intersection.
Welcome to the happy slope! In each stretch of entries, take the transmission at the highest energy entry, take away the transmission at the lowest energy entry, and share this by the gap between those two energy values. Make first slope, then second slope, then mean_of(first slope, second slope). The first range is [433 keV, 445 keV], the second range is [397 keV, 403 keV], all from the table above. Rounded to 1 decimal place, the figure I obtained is 1.4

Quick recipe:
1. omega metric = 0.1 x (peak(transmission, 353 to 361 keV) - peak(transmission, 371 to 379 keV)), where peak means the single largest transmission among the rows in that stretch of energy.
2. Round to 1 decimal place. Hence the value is 6.9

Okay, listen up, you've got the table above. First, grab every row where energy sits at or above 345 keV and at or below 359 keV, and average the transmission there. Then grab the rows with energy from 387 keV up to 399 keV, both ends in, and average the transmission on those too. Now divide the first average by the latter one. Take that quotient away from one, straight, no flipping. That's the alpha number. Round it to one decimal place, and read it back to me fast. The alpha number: -0.1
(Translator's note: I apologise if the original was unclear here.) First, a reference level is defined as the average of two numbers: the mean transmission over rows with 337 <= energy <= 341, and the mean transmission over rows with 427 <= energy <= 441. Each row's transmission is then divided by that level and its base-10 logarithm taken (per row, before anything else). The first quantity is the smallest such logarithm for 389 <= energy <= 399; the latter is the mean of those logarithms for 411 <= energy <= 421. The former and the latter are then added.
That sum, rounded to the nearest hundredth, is -0.12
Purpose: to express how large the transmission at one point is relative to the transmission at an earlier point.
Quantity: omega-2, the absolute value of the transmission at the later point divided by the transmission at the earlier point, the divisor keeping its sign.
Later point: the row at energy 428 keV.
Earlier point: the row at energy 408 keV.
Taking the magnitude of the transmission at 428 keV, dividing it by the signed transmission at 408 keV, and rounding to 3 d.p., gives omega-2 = 0.993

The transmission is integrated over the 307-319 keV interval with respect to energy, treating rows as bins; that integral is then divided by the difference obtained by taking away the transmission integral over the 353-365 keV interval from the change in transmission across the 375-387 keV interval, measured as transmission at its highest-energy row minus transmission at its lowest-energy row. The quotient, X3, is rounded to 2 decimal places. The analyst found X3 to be -1.18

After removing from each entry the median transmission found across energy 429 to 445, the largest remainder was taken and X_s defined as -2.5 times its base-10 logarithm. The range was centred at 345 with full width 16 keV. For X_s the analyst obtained -1.0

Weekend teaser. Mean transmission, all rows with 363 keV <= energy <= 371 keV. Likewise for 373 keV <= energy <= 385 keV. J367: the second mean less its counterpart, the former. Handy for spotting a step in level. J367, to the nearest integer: -22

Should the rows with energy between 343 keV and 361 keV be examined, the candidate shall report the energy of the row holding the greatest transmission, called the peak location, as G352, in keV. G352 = 344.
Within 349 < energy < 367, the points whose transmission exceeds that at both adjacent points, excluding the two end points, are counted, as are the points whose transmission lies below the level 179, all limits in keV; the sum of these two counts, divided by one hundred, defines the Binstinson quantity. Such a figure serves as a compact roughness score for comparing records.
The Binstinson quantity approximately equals 0.080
